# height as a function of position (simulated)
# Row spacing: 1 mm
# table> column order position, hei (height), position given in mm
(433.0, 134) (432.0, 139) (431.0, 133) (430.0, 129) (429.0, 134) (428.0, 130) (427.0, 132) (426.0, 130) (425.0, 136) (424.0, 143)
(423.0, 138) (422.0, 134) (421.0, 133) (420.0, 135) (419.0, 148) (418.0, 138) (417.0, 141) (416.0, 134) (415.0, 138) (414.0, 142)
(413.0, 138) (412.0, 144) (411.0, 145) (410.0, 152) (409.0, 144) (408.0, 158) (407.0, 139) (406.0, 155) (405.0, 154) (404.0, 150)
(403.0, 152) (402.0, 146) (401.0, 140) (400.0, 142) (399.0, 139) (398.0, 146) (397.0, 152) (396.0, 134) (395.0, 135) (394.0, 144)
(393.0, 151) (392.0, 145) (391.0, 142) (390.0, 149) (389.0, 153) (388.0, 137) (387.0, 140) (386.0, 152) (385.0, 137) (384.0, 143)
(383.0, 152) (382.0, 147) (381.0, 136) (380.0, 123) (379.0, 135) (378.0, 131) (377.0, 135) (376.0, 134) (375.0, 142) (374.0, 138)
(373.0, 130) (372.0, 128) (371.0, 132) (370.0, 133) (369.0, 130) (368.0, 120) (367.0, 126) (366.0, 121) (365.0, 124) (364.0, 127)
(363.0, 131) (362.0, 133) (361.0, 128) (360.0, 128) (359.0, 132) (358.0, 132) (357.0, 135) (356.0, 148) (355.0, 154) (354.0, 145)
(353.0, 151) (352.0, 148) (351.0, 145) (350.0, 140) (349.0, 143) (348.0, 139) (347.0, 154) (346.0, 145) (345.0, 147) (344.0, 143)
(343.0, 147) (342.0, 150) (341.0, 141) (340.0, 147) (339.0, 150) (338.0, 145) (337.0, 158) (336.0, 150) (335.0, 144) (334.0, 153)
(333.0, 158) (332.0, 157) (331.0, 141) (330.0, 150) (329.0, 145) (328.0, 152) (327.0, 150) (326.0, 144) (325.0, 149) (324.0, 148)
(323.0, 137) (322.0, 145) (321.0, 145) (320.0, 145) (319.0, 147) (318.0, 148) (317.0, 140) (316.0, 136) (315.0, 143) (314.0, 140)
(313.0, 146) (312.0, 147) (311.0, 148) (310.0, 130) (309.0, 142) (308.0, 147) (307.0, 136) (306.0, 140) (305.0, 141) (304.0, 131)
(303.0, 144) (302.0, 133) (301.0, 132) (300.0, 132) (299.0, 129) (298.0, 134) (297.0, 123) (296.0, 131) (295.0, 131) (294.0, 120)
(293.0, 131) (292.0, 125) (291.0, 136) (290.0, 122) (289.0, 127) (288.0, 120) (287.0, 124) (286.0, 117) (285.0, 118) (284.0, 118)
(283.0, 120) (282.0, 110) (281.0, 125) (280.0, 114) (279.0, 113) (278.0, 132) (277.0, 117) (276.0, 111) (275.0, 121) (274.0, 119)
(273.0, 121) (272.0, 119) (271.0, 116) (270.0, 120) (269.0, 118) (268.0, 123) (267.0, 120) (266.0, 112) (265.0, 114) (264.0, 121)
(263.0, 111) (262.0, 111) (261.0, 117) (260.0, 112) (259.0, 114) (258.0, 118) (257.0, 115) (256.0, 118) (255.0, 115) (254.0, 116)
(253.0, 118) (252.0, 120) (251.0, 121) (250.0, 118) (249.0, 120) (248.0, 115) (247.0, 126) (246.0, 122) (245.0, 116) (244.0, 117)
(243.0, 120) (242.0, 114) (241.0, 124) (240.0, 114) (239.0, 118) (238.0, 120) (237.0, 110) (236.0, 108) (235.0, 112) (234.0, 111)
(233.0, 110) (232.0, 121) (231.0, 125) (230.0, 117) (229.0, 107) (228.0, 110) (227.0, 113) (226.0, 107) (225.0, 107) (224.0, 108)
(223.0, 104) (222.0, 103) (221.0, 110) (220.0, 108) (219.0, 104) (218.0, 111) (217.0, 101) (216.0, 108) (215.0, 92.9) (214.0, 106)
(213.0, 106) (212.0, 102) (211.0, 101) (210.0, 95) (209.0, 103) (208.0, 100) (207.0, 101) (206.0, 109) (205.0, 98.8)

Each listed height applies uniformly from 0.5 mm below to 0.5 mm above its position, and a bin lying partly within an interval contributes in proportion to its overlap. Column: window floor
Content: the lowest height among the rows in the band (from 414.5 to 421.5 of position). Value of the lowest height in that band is 133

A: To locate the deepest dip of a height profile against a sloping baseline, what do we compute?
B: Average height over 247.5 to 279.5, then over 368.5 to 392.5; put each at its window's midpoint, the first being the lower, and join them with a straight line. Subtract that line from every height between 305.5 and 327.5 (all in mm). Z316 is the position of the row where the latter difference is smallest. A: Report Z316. 310.0 mm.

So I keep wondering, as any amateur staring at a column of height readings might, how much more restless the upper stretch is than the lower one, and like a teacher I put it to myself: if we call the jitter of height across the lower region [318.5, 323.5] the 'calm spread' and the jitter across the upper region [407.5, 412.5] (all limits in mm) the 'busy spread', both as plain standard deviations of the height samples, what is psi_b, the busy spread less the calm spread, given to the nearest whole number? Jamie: 2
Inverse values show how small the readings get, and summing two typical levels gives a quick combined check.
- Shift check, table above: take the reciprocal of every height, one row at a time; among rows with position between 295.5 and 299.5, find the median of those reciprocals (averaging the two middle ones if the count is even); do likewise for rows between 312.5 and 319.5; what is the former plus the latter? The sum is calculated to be 0.0147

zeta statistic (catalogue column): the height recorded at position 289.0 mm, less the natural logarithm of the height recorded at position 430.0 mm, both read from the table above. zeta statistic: 122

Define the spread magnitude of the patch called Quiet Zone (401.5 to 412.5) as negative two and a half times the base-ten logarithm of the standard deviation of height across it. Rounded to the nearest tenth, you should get -1.9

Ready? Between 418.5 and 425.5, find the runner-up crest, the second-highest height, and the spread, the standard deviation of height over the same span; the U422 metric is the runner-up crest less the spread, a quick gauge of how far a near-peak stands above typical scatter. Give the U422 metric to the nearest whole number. 138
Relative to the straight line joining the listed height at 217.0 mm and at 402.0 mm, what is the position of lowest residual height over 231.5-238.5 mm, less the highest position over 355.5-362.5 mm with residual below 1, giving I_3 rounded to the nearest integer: -126 mm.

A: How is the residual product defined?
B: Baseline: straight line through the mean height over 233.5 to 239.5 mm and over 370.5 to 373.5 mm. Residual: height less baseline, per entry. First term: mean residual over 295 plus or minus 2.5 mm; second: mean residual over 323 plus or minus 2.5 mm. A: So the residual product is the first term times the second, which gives 141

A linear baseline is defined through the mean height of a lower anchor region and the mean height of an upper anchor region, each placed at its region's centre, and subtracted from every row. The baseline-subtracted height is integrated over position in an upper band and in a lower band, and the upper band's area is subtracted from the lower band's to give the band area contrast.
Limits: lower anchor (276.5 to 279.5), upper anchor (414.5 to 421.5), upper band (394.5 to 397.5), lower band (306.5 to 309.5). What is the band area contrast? 37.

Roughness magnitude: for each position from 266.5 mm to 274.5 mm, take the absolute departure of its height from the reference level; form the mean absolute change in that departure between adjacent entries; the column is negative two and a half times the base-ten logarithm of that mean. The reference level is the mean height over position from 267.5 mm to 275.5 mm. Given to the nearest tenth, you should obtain -0.7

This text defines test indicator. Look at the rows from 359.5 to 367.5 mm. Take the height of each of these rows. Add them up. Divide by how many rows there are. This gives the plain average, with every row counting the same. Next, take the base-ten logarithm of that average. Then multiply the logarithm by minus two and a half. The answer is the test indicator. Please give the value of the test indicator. -5.26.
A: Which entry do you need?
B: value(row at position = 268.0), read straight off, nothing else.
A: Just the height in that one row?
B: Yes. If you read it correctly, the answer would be 123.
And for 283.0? 120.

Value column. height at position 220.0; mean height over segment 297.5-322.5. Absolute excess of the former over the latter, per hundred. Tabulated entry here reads 0.32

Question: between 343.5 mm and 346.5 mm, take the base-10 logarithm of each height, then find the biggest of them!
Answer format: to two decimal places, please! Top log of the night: 2.17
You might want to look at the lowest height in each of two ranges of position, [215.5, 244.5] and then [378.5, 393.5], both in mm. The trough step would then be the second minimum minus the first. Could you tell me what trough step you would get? 22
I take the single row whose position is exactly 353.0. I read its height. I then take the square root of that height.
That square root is 12.3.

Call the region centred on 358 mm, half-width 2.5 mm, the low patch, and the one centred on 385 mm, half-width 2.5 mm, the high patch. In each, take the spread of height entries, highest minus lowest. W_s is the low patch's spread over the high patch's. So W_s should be 1.3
